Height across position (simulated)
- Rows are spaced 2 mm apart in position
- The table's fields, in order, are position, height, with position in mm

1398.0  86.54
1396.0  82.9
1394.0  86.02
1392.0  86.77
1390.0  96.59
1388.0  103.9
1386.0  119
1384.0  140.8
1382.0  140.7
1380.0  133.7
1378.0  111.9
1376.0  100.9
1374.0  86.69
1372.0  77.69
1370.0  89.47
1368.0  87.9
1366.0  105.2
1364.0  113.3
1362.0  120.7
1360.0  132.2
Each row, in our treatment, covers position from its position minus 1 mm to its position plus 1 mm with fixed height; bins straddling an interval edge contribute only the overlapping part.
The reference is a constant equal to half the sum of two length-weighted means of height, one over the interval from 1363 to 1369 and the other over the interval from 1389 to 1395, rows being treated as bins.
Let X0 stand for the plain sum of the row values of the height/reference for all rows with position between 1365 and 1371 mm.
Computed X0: 2.9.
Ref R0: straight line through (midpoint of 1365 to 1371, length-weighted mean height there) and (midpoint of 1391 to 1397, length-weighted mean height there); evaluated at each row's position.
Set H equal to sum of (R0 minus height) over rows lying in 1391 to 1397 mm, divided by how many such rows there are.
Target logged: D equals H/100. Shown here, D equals 0.00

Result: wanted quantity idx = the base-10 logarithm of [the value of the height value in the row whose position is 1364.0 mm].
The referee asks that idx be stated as 2.05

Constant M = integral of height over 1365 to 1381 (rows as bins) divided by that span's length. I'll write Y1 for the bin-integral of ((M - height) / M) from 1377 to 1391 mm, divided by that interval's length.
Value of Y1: -0.2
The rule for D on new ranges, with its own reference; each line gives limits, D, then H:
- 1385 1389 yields -0.24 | -24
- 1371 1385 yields -0.22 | -22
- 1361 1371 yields -0.08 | -8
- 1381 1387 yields -0.45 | -45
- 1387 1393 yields -0.09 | -9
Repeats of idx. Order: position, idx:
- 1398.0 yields 1.94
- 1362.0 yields 2.08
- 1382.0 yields 2.15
